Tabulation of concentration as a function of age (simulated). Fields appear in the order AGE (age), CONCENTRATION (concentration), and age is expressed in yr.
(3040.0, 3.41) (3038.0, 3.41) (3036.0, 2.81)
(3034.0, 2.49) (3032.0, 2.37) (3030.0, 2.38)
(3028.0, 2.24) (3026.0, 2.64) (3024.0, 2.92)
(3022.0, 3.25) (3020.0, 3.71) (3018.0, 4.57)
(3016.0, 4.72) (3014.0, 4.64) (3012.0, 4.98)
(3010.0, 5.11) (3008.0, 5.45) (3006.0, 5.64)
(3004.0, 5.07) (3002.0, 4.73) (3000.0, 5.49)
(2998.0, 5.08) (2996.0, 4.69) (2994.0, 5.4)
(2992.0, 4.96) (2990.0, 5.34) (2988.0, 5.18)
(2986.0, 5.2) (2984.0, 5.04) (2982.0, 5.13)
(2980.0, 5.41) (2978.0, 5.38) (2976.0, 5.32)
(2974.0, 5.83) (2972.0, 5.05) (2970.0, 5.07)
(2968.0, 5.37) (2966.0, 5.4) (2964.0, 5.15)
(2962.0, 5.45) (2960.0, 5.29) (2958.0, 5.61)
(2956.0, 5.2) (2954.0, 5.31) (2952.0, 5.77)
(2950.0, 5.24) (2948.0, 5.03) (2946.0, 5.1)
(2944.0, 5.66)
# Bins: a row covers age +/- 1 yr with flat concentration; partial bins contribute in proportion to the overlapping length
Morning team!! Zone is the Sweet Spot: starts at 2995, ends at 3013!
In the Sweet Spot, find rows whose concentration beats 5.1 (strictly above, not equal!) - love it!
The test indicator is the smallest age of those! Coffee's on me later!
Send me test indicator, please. 3000.0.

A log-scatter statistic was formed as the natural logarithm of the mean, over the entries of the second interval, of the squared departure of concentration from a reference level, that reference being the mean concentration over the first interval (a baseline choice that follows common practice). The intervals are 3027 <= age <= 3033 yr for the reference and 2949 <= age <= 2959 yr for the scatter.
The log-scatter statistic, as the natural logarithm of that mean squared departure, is 2.27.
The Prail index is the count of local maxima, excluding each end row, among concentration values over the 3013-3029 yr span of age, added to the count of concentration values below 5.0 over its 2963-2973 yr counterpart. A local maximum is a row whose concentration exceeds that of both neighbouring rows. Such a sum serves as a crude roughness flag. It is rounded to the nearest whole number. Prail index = 1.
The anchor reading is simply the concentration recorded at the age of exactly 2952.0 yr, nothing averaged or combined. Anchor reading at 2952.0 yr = 5.77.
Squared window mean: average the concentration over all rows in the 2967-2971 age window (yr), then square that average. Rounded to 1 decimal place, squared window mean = 27.2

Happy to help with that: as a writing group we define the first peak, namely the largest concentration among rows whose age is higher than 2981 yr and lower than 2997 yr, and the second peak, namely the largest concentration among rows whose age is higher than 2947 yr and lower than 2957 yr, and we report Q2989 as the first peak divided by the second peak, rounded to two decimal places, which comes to 0.94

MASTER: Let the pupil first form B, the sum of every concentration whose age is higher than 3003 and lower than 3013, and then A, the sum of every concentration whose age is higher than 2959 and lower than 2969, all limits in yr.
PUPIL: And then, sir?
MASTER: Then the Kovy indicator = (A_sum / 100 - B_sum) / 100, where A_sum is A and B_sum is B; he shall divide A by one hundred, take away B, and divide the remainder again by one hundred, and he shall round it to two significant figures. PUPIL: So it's -0.26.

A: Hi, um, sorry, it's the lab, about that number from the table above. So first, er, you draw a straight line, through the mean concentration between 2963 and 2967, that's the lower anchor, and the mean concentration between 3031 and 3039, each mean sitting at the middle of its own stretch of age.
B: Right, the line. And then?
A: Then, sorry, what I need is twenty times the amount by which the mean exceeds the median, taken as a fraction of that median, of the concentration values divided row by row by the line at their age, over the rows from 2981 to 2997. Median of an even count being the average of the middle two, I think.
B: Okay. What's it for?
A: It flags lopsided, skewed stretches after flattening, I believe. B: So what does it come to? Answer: 0.17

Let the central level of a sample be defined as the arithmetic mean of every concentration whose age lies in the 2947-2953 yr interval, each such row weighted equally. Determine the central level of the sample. 5.35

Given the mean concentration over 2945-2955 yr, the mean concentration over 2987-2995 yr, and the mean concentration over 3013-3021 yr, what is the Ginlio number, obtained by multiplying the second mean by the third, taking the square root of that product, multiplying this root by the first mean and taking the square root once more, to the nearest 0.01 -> 5.04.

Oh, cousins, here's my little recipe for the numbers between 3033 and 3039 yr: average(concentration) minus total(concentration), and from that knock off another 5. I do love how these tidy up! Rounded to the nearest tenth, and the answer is -10.8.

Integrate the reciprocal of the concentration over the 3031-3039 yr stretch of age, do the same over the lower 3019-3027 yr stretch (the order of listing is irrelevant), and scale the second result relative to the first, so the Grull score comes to 0.88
